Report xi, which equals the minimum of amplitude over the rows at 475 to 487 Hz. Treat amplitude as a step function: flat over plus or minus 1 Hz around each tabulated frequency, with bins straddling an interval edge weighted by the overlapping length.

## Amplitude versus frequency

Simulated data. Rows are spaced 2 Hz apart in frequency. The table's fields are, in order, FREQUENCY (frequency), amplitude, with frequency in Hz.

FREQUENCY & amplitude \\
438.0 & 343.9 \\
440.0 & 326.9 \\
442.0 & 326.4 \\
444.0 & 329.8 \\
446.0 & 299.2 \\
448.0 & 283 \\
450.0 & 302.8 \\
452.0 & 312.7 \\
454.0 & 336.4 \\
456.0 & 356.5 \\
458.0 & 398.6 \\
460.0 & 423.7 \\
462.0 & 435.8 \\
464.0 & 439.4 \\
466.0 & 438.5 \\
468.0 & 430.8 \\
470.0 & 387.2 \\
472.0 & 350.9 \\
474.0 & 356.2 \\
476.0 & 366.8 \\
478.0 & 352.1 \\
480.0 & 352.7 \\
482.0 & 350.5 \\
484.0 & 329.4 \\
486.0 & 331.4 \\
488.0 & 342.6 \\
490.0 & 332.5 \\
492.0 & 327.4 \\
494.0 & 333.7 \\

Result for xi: 329.4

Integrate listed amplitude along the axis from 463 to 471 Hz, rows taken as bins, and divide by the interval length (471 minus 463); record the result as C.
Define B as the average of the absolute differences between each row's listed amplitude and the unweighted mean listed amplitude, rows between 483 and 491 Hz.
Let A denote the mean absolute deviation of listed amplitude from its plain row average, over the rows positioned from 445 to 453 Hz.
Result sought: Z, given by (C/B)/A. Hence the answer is 11.8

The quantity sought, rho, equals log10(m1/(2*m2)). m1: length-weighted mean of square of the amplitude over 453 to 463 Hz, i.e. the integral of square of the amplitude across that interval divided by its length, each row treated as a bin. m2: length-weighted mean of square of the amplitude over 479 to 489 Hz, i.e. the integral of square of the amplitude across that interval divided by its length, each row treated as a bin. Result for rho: -0.18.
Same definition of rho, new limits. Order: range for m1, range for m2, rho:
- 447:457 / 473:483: -0.39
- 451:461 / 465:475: -0.36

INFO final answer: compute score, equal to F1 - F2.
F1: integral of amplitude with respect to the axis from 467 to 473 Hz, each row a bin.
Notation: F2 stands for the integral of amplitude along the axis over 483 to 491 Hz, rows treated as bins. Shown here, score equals -334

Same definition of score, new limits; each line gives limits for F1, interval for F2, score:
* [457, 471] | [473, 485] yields 1693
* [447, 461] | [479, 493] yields 94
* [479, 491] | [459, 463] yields 2359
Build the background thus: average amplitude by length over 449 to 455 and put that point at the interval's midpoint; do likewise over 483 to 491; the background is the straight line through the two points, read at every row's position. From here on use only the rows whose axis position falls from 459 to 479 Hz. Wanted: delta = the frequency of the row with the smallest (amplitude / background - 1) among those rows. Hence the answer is 478.0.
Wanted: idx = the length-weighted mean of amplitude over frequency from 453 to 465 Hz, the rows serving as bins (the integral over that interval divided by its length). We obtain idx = 398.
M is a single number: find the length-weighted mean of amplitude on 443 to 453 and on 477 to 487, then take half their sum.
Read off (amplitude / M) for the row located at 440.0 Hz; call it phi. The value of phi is 1.01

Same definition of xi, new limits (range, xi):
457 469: 398.6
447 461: 283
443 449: 283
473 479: 352.1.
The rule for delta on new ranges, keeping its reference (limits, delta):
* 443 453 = 448.0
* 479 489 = 484.0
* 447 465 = 448.0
